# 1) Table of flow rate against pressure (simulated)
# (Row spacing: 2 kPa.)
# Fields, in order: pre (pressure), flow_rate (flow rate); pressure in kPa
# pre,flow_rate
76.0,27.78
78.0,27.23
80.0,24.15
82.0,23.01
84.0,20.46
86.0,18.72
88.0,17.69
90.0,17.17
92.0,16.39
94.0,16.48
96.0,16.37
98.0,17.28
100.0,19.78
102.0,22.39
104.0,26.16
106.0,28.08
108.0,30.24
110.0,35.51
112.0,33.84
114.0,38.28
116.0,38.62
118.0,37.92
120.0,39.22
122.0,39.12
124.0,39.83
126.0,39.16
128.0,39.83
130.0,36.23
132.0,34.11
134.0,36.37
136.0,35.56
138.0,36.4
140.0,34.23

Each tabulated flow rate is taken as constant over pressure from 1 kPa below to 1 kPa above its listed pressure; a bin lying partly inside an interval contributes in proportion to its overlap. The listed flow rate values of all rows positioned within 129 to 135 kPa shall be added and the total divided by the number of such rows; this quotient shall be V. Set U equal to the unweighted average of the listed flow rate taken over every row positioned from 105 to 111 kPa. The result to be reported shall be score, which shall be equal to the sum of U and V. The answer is 67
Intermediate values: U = 31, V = 35.6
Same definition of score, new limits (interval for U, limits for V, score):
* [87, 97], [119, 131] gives 56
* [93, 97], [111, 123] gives 54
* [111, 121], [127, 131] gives 76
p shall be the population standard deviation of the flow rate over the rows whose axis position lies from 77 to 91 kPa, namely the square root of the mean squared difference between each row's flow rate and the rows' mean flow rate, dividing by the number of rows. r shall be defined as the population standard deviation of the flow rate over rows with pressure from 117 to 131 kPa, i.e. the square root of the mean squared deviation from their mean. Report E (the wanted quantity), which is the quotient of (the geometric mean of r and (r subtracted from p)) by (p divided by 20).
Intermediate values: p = 3.5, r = 1.2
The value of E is 9.5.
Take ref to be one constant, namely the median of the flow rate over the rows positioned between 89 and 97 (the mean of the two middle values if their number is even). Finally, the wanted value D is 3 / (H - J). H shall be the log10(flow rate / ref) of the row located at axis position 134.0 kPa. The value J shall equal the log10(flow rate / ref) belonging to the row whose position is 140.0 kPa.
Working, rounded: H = 0.34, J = 0.32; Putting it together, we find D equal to 114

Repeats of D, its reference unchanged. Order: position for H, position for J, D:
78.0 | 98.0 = 15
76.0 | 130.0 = -26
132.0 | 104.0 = 26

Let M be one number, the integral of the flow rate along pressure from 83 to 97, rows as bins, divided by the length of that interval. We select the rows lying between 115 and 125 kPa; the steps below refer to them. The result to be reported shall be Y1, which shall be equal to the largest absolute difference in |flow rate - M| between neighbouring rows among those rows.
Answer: 1.3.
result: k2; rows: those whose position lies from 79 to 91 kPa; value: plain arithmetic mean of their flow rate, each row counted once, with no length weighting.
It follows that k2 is 20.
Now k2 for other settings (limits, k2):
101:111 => 28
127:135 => 37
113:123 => 39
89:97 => 17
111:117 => 37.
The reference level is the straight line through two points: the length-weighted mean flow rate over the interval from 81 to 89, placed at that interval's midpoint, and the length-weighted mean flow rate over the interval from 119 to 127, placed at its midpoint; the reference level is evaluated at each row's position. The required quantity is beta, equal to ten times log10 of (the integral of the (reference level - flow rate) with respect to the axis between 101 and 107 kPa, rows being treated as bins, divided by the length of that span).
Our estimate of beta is 6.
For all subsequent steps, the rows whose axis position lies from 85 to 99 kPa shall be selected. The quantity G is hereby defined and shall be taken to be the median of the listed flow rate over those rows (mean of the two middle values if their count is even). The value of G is 17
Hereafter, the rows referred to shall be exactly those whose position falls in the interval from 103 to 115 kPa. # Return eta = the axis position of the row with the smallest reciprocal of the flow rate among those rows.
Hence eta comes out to 114.0 kPa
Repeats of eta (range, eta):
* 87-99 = 88.0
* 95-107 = 106.0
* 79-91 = 80.0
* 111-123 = 120.0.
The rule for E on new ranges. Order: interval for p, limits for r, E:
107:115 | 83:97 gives 10.0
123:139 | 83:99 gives 9.5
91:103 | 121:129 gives 7.2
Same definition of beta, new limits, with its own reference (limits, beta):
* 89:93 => 8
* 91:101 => 9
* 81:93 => 3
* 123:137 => 7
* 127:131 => 6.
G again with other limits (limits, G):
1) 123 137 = 36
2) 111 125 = 39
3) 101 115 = 30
